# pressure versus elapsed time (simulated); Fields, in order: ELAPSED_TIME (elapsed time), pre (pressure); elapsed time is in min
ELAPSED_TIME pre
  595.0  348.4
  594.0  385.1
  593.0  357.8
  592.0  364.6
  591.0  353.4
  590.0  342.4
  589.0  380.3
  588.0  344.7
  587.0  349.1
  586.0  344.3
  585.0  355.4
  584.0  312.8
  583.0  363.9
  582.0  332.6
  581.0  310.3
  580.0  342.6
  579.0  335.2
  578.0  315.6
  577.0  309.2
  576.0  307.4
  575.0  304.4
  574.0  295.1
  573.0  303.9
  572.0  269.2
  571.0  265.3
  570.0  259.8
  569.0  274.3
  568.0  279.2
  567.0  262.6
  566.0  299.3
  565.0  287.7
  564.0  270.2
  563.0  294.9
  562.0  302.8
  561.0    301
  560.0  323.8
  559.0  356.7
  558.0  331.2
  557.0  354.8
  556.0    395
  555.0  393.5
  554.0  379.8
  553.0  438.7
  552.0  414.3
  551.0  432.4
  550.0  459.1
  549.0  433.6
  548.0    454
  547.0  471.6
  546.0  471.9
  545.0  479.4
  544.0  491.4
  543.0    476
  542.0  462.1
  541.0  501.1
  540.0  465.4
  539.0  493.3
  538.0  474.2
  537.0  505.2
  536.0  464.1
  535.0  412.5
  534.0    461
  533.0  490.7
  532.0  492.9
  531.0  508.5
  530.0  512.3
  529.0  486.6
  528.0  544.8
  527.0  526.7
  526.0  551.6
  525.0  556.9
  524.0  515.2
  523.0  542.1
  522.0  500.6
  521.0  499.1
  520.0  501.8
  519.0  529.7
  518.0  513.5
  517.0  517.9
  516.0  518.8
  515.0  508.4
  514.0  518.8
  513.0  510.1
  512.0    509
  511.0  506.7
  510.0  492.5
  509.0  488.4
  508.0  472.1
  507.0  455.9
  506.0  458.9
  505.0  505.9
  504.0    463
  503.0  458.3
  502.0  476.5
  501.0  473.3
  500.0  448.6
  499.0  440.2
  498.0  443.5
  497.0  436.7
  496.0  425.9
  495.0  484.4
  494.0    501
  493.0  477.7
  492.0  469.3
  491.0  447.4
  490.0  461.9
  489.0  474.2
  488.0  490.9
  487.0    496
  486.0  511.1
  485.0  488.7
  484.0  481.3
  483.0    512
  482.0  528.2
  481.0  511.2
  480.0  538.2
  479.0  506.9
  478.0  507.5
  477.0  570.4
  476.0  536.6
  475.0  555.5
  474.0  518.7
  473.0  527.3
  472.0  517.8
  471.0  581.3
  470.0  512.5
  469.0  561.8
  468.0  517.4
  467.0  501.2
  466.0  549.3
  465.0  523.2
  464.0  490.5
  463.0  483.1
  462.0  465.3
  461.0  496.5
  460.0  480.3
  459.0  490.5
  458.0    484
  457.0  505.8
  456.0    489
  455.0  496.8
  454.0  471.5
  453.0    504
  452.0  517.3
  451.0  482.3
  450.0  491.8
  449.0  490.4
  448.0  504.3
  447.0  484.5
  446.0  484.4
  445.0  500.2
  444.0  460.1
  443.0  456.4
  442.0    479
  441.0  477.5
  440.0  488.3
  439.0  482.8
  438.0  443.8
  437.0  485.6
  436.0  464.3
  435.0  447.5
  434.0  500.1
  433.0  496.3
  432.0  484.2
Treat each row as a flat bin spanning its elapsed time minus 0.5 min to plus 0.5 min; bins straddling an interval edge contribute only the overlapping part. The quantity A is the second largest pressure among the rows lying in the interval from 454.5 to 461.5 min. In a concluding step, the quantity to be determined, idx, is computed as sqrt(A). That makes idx 22.3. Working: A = 496.8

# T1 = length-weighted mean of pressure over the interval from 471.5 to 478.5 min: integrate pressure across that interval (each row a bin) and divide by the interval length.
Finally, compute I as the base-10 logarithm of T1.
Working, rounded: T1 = 533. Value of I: 2.73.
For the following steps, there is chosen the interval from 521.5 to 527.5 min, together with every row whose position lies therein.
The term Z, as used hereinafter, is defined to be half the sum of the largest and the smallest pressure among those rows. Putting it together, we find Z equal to 529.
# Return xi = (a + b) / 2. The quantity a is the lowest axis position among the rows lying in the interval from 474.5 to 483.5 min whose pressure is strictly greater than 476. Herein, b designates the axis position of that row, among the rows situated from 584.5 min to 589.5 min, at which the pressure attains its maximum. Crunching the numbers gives 532.0 min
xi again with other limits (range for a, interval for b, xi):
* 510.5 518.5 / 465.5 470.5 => 490.0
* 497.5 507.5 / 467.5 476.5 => 486.5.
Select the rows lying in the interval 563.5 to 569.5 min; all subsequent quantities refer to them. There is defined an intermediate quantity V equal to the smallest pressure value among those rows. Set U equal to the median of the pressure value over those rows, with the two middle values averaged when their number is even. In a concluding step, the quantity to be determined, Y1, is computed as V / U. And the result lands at 0.95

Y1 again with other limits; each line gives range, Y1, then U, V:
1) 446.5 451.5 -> 0.98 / 490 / 482.3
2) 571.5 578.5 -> 0.88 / 304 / 269.2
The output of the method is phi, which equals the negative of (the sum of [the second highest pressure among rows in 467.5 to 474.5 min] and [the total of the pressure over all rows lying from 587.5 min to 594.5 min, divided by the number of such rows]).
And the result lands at -923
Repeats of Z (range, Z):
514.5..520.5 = 516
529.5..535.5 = 462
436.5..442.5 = 466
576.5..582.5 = 326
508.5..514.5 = 504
